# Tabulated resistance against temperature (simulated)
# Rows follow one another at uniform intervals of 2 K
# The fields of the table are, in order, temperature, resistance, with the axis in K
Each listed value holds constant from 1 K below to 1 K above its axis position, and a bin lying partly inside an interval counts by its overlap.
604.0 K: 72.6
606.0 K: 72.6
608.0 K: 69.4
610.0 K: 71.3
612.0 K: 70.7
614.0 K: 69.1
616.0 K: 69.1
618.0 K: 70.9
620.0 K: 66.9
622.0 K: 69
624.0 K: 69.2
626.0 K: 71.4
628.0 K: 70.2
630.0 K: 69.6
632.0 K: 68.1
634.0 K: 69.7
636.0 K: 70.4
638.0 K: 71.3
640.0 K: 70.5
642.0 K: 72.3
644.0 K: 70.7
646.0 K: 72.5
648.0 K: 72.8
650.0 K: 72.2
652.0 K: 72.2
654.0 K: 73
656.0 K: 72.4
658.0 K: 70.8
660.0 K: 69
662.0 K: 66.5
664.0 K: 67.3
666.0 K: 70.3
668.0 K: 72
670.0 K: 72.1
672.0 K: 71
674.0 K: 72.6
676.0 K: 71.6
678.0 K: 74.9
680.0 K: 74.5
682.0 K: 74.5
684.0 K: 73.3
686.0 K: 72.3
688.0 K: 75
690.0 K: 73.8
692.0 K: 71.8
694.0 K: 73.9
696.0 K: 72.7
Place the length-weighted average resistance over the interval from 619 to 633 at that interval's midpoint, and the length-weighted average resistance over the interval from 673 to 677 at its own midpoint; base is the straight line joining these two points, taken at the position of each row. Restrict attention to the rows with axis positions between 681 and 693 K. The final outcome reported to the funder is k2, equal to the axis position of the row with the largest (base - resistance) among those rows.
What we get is 692.0 K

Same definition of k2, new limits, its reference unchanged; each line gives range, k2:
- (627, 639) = 632.0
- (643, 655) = 644.0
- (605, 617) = 616.0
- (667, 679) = 672.0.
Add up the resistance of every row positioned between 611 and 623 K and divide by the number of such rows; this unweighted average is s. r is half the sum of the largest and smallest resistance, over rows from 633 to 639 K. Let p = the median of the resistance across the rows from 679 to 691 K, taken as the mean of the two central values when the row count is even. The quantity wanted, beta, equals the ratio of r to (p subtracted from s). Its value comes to -14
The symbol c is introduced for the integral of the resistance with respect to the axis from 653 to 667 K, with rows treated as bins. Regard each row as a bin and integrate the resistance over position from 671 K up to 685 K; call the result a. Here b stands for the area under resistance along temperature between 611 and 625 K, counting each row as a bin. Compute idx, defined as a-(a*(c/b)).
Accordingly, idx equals -9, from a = 1025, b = 970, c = 979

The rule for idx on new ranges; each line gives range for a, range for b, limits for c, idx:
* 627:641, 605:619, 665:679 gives -23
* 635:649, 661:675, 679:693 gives -48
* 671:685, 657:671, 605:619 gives -11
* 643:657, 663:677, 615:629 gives 21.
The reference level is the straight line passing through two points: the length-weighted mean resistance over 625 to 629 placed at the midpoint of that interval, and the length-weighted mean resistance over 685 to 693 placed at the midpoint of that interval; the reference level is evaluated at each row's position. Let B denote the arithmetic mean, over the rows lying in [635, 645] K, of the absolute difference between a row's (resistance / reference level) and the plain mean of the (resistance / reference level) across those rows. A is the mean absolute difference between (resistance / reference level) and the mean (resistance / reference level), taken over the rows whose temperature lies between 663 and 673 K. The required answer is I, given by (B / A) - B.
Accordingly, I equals 0.5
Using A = 0.018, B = 0.009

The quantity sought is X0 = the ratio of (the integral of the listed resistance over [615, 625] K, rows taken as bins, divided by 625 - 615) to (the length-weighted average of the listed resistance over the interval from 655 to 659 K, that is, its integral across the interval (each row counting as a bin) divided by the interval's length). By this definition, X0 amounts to 0.96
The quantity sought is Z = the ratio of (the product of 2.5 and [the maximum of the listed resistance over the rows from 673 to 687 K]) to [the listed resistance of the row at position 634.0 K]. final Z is 2.69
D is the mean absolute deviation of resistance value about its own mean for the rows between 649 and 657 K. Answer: 0.3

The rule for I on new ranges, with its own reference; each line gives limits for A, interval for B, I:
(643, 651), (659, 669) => 2.7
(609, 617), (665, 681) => 1.0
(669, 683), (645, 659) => 0.4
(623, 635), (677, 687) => 1.2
